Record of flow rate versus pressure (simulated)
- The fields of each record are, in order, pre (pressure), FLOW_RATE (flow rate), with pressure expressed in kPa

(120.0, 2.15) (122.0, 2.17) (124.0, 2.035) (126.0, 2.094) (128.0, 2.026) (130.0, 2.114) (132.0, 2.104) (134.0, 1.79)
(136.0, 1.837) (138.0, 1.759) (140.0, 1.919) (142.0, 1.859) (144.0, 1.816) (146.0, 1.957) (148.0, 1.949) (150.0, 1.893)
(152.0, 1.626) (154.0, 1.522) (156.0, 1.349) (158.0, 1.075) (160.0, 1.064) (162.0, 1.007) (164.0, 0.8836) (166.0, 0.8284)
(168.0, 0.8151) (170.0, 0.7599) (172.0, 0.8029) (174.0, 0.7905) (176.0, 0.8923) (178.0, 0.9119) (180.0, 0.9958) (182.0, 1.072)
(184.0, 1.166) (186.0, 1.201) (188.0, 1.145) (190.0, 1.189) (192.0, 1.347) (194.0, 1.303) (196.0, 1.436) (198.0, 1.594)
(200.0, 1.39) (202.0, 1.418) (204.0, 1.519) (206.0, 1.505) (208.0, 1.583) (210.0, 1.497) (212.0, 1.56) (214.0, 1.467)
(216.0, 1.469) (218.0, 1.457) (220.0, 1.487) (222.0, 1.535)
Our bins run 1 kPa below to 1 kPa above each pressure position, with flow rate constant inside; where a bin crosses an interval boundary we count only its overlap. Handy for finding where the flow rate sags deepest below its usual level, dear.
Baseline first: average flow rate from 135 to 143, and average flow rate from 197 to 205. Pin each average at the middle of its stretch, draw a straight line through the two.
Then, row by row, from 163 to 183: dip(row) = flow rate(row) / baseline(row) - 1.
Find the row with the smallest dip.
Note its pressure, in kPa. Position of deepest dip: 170.0 kPa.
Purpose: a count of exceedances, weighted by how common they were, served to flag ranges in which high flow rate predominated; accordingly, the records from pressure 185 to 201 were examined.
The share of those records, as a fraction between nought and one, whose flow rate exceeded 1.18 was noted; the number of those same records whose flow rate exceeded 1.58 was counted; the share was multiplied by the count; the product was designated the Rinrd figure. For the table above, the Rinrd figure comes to 0.9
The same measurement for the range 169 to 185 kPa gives 0.0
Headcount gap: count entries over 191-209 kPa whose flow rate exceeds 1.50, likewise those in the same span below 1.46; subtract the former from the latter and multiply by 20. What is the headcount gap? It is 20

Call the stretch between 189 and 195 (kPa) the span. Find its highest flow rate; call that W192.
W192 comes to 1.347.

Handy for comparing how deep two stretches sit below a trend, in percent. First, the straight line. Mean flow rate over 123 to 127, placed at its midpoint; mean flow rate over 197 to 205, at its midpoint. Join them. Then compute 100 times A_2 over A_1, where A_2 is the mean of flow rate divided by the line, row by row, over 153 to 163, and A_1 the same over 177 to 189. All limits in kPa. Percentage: 99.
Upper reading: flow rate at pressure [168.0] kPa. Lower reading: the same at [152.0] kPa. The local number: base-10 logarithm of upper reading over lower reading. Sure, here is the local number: -0.30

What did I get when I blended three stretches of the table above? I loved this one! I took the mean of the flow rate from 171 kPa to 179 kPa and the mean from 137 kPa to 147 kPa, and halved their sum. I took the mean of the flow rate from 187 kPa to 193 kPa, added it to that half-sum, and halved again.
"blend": 1.29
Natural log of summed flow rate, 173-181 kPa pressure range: 1.3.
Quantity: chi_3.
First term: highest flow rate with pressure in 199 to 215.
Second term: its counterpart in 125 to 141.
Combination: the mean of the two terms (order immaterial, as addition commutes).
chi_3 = 1.85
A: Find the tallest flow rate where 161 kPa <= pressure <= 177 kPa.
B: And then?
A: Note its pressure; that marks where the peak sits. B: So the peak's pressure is 162.0 kPa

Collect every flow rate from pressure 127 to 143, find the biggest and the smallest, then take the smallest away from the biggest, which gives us 0.4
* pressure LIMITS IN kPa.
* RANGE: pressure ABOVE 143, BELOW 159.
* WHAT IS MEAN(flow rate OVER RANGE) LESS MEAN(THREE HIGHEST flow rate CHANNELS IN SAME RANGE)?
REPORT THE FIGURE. -0.28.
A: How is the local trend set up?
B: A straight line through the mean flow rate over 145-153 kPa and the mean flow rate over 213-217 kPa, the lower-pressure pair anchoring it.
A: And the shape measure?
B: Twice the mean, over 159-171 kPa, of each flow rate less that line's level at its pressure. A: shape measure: -1.7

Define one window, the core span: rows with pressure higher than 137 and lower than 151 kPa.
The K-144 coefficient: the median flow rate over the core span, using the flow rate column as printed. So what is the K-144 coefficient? 1.9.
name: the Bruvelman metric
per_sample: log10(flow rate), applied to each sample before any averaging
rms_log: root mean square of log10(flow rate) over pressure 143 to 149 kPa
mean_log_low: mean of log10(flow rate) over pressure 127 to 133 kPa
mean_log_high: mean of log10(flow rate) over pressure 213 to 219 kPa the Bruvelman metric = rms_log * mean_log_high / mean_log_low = 0.146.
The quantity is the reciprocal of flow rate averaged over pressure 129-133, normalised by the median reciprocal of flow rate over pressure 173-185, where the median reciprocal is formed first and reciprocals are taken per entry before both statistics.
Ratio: 0.5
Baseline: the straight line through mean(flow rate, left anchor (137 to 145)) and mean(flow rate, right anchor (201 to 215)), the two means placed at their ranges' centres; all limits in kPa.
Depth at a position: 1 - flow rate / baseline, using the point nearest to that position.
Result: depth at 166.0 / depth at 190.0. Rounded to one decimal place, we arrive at 2.0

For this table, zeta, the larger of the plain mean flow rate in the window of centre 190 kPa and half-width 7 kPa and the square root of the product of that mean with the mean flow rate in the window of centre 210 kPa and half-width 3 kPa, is 1.39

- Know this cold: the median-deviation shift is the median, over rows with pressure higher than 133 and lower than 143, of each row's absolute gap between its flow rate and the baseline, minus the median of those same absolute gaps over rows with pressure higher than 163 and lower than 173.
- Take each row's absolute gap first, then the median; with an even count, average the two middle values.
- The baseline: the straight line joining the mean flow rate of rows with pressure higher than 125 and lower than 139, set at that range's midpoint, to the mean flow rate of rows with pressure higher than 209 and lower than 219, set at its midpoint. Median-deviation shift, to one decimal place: -0.8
